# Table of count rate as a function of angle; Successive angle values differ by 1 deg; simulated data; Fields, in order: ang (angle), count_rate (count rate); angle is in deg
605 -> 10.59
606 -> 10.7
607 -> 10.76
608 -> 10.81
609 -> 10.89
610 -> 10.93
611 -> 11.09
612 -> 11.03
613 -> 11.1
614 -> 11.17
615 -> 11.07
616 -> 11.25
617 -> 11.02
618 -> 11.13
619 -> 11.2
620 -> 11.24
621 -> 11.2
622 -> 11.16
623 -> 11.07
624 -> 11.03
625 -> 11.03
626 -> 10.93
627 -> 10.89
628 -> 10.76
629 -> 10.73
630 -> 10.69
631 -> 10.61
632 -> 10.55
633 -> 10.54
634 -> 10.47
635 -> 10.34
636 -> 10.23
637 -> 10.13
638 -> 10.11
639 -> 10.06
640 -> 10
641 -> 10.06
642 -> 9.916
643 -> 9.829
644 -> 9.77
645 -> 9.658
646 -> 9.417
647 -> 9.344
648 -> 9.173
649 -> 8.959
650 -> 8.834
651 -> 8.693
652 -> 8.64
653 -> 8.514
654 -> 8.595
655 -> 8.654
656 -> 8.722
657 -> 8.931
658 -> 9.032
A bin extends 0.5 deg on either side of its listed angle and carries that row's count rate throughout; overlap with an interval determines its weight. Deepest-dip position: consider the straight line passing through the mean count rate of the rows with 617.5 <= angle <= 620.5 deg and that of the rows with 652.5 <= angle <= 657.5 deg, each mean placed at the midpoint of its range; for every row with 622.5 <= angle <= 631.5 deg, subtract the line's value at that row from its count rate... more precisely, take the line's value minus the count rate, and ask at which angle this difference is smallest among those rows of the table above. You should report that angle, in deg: 630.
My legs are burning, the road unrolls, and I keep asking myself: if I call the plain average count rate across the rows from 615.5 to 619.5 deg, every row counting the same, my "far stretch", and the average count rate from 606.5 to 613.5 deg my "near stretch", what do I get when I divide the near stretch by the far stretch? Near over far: 0.98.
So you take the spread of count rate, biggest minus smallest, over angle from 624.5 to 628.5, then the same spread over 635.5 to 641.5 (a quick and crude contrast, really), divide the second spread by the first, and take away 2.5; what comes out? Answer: -1.6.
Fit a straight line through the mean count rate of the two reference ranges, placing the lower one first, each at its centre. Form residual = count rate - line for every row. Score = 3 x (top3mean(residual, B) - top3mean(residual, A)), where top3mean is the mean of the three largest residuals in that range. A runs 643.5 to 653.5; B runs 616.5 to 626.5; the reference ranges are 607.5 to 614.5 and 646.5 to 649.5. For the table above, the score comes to 1.2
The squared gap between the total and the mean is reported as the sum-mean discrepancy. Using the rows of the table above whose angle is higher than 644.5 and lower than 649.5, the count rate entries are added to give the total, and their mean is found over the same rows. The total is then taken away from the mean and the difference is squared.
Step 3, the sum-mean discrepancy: 1387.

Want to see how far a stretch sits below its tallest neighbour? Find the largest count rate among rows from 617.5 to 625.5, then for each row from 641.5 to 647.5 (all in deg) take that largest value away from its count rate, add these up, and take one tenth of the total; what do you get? -0.95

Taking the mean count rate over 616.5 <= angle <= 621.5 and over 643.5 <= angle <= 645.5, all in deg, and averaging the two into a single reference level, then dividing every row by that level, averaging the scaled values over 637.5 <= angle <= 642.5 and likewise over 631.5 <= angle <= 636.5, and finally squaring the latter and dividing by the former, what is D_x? 1.04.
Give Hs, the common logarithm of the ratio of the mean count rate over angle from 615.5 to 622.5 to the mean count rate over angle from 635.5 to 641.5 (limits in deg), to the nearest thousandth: 0.044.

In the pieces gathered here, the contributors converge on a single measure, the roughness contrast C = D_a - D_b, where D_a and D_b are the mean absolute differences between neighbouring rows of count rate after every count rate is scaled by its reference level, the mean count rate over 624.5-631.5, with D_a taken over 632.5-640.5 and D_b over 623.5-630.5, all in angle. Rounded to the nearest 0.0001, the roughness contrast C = 0.0019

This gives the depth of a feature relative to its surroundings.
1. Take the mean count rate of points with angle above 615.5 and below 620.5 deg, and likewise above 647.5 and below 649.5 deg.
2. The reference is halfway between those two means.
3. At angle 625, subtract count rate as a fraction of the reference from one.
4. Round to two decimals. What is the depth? -0.09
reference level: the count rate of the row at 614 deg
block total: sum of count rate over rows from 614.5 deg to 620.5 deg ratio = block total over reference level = 6.0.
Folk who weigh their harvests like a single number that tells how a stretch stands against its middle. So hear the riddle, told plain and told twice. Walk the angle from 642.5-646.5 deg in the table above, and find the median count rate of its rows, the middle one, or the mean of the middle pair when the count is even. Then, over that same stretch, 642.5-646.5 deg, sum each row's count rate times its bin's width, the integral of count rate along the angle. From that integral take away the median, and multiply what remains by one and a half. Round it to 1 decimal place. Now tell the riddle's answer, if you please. 43.4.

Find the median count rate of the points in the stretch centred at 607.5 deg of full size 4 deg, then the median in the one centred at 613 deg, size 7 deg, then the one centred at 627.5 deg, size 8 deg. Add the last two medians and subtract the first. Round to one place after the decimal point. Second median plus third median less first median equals 11.1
